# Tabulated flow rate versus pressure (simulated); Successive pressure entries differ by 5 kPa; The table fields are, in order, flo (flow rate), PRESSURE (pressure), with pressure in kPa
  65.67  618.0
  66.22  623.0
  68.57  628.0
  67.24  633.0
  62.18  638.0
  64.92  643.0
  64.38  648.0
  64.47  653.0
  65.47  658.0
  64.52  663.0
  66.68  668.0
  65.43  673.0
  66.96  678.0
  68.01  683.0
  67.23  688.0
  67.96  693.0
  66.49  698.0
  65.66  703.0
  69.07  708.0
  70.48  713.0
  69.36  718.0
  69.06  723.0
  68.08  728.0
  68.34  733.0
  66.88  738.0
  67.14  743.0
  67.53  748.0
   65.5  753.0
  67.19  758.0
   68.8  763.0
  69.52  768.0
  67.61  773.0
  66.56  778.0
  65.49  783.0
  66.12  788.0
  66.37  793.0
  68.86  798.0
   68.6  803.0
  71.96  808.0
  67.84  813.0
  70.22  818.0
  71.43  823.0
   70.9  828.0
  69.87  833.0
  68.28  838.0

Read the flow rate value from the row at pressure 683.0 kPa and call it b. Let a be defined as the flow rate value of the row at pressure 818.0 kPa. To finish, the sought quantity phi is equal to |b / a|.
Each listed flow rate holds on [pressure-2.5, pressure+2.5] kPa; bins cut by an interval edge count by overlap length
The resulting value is 0.97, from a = 70.22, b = 68.01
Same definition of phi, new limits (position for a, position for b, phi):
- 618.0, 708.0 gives 1.05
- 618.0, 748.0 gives 1.03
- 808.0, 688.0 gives 0.93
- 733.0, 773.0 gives 0.99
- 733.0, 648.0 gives 0.94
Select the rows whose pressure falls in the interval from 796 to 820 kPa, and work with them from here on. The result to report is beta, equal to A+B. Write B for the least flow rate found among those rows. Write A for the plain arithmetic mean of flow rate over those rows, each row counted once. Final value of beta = 137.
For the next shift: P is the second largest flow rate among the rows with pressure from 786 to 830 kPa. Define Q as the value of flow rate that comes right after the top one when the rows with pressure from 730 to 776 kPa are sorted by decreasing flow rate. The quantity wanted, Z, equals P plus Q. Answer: 140.2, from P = 71.43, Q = 68.8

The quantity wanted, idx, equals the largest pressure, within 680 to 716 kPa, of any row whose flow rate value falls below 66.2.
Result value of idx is 703.0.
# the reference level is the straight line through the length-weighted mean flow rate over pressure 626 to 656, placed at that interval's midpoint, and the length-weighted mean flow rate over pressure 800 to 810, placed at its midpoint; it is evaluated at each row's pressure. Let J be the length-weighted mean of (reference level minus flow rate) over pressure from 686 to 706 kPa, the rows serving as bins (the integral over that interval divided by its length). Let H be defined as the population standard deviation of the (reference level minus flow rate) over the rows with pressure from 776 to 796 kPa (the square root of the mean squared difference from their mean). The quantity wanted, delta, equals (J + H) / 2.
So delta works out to 0.2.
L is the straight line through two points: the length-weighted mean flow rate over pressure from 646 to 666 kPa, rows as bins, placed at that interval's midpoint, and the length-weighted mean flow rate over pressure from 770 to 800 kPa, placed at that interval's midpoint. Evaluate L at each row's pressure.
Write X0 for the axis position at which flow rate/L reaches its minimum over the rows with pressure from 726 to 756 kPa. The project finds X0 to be 753.0 kPa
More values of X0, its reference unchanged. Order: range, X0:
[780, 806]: 783.0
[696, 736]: 703.0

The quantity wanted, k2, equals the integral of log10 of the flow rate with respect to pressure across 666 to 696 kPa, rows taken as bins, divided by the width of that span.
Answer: 1.83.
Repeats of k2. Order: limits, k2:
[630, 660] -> 1.81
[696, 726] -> 1.83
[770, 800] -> 1.83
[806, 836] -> 1.85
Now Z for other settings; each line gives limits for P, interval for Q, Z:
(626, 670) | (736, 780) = 136.0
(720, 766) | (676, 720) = 138.2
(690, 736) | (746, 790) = 138.2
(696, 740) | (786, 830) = 140.8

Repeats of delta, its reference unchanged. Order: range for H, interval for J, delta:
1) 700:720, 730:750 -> 1.2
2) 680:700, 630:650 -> 0.6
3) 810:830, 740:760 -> 1.4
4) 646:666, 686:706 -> 0.2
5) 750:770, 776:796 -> 2.4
